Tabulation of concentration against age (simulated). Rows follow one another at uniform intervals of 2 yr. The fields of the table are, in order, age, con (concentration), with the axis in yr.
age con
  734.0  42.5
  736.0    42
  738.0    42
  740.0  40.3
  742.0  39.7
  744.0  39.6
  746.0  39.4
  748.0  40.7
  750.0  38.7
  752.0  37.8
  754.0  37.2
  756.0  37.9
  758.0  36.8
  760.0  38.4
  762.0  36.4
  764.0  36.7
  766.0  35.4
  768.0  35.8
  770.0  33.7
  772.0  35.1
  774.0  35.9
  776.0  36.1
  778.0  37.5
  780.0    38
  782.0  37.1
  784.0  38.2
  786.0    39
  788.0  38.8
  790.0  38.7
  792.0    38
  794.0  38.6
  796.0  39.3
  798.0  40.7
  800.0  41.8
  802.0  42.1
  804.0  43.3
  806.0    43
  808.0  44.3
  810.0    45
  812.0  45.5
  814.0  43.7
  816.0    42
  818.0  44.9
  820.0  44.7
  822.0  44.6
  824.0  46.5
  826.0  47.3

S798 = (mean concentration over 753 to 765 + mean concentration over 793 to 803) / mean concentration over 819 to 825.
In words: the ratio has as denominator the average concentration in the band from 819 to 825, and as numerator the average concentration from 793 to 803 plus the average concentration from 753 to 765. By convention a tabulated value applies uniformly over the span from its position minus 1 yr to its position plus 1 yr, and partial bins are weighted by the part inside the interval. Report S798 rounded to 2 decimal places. 1.72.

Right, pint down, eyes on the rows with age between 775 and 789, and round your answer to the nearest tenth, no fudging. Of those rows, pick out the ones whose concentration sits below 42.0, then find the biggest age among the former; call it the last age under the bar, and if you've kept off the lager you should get 788.0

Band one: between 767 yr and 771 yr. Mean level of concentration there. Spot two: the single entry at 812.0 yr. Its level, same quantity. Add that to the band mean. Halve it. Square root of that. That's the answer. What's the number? 6.33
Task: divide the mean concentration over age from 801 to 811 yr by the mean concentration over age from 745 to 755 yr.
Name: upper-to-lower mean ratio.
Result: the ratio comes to 1.12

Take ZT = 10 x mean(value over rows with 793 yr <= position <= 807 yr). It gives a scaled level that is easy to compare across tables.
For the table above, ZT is 413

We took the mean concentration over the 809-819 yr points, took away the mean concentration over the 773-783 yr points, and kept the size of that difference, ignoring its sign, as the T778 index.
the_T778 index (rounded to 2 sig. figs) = 7.3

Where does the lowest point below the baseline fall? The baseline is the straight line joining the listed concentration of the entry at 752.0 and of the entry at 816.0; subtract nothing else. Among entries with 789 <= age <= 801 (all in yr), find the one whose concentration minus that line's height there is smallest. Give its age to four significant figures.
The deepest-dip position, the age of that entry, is 792.0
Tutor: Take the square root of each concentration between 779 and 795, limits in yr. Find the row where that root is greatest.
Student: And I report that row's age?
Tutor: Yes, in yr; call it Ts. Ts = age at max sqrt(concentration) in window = 786.0 yr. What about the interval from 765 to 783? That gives 780.0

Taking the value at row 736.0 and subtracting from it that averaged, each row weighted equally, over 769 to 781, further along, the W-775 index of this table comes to 6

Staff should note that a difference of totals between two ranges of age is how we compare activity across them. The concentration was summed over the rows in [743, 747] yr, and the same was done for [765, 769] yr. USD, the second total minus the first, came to -8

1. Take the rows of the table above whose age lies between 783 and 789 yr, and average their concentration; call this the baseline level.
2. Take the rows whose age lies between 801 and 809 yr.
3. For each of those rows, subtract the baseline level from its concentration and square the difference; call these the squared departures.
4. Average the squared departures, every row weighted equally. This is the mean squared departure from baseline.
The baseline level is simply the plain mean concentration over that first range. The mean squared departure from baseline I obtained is 21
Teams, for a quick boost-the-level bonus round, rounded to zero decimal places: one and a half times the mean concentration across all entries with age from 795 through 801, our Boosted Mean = 61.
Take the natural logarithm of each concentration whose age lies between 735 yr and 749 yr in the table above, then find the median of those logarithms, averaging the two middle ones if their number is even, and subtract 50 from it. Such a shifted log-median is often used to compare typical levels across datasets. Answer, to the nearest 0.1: -46.3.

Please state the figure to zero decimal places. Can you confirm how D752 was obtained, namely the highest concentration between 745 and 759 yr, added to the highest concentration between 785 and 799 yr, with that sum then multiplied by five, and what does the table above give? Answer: 407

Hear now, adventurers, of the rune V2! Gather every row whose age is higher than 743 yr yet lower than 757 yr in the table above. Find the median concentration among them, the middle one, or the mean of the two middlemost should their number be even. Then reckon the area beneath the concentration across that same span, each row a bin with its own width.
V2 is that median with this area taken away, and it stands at -504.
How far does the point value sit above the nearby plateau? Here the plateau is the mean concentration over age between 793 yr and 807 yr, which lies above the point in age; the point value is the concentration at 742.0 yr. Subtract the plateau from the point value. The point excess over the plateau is -2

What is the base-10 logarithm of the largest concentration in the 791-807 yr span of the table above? 1.64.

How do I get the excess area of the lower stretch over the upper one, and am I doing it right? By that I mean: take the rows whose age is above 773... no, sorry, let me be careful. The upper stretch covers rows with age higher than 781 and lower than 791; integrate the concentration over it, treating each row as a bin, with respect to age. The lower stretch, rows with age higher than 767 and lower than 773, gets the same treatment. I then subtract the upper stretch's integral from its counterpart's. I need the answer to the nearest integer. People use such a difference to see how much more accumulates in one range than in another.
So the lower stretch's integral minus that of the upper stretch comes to -174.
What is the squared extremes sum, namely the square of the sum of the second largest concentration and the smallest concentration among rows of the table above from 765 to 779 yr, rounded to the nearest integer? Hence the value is 4872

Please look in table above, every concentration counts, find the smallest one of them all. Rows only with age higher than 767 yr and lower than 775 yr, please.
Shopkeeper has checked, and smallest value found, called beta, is 33.7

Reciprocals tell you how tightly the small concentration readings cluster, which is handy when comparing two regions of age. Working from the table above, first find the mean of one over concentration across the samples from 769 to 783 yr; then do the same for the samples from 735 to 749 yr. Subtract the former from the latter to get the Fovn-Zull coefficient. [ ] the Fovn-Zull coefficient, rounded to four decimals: -0.0030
